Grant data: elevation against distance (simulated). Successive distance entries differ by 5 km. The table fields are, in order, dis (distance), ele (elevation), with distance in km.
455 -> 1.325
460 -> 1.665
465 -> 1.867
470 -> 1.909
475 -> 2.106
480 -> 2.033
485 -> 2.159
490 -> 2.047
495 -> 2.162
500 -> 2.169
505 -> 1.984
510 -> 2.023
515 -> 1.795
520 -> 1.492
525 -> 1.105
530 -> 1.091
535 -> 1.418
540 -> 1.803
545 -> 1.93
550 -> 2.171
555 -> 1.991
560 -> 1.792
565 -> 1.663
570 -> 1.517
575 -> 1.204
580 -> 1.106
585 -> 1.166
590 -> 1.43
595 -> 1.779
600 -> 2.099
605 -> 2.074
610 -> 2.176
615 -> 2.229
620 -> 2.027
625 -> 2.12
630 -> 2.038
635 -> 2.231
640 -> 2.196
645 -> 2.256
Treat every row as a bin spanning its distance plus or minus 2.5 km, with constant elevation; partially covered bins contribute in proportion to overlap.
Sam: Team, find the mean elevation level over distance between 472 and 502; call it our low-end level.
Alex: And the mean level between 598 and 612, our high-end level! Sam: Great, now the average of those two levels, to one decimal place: 2.1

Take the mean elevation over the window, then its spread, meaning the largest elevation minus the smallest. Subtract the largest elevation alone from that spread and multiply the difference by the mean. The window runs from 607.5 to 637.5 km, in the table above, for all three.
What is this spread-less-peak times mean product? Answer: -4.3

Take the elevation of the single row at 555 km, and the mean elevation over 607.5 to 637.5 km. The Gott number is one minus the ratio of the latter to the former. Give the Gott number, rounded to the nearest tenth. -0.1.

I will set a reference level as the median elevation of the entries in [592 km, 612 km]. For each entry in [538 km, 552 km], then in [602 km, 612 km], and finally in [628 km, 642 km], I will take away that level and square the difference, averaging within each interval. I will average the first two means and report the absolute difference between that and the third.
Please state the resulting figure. 0.01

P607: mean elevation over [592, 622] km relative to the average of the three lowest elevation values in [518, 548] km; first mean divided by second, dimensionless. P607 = 1.7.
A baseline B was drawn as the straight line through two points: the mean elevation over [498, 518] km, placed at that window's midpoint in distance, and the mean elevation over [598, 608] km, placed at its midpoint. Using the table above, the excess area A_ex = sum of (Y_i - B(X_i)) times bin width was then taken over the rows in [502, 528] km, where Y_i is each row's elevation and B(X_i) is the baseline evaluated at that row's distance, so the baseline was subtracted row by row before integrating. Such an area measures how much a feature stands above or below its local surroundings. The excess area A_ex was -8.0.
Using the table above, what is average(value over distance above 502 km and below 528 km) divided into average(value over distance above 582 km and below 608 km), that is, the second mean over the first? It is 1.02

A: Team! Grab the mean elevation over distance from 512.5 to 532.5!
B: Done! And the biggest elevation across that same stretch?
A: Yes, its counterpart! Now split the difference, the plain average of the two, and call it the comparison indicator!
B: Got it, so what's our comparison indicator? 1.58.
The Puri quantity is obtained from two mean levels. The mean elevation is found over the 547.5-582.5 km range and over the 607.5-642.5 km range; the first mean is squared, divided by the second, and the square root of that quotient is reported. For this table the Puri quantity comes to 1.12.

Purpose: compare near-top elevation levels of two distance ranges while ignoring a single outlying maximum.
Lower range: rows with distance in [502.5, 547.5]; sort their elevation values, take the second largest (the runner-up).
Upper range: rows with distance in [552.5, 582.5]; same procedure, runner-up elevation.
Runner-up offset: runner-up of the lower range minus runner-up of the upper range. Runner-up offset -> 0.19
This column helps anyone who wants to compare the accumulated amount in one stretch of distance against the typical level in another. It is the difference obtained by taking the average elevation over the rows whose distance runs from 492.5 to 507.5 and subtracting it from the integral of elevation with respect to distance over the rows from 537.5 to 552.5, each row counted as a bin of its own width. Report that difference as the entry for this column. 27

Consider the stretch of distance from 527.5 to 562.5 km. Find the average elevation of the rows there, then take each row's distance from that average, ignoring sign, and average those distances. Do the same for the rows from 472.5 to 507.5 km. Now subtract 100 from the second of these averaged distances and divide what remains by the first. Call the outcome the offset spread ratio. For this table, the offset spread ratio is -359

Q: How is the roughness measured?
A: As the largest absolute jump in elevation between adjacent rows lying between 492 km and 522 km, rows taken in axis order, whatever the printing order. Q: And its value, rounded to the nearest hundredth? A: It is 0.30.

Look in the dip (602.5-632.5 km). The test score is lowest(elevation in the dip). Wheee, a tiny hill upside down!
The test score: 2.027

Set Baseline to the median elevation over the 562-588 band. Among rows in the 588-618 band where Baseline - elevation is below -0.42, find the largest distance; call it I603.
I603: 615 km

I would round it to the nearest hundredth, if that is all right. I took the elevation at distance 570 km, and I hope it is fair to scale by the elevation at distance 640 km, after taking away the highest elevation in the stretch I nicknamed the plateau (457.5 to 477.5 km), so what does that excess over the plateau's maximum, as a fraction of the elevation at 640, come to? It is -0.27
